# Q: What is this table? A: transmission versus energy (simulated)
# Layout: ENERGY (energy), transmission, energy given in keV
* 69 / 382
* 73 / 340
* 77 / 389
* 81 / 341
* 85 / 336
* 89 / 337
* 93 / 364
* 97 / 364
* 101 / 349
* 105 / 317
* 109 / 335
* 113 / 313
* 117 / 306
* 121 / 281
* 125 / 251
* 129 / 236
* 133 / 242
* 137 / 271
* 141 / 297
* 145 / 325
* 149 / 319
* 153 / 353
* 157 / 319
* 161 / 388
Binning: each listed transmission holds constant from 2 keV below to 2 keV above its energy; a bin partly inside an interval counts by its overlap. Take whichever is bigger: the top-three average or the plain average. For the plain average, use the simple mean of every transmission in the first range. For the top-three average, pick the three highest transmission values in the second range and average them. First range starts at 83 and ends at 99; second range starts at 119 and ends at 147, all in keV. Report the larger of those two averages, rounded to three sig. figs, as 350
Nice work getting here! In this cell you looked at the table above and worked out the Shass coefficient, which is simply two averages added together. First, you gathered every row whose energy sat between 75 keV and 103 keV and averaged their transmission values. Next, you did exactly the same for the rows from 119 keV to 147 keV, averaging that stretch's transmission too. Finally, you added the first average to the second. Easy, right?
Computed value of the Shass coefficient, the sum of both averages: 626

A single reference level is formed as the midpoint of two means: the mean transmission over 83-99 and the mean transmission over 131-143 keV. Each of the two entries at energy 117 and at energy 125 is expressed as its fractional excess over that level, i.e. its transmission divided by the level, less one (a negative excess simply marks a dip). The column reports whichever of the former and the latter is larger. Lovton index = -0.01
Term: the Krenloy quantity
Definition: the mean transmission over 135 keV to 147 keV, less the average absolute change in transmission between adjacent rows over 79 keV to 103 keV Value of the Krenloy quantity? 288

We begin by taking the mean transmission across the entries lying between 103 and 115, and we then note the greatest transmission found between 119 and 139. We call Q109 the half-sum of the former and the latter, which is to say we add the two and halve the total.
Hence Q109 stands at 301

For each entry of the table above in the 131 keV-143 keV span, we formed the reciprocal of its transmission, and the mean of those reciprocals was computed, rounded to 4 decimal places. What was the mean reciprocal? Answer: 0.0037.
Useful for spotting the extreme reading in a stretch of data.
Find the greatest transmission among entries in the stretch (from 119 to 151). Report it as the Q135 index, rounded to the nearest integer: 325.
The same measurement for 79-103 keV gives 364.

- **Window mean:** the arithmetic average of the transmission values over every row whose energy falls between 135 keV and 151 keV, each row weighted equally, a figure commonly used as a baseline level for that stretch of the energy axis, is 303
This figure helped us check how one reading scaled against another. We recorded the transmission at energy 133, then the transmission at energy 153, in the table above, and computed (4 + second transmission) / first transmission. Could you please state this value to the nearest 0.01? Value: 1.48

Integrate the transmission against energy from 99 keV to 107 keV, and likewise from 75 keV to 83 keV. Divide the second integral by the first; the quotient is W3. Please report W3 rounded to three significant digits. 1.10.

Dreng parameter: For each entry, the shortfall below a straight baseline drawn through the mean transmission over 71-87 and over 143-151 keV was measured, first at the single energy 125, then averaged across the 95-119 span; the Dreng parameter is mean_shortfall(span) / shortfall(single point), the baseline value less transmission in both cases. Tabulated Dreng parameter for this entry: 0.11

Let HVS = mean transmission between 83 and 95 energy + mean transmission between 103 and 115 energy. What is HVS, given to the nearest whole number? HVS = 667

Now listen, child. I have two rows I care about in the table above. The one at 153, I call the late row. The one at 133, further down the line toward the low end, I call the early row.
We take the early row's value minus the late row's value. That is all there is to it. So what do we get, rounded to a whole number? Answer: -111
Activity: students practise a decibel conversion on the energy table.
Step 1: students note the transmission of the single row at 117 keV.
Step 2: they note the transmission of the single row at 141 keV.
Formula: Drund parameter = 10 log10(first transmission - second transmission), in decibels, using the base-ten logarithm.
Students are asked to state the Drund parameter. 9.5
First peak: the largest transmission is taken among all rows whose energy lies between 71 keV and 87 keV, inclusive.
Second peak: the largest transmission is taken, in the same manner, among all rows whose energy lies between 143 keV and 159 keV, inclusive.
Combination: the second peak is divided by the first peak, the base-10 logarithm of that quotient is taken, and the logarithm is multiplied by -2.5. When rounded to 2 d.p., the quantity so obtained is 0.11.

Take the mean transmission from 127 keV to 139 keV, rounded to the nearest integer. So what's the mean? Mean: 250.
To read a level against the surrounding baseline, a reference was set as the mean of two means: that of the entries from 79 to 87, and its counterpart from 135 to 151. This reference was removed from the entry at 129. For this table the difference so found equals -85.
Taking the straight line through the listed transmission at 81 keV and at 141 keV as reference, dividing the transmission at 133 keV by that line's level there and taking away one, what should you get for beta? -0.20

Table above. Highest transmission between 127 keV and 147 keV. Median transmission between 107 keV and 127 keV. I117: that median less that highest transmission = -19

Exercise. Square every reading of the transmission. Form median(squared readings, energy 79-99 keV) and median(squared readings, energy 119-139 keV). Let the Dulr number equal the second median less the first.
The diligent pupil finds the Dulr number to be -53280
